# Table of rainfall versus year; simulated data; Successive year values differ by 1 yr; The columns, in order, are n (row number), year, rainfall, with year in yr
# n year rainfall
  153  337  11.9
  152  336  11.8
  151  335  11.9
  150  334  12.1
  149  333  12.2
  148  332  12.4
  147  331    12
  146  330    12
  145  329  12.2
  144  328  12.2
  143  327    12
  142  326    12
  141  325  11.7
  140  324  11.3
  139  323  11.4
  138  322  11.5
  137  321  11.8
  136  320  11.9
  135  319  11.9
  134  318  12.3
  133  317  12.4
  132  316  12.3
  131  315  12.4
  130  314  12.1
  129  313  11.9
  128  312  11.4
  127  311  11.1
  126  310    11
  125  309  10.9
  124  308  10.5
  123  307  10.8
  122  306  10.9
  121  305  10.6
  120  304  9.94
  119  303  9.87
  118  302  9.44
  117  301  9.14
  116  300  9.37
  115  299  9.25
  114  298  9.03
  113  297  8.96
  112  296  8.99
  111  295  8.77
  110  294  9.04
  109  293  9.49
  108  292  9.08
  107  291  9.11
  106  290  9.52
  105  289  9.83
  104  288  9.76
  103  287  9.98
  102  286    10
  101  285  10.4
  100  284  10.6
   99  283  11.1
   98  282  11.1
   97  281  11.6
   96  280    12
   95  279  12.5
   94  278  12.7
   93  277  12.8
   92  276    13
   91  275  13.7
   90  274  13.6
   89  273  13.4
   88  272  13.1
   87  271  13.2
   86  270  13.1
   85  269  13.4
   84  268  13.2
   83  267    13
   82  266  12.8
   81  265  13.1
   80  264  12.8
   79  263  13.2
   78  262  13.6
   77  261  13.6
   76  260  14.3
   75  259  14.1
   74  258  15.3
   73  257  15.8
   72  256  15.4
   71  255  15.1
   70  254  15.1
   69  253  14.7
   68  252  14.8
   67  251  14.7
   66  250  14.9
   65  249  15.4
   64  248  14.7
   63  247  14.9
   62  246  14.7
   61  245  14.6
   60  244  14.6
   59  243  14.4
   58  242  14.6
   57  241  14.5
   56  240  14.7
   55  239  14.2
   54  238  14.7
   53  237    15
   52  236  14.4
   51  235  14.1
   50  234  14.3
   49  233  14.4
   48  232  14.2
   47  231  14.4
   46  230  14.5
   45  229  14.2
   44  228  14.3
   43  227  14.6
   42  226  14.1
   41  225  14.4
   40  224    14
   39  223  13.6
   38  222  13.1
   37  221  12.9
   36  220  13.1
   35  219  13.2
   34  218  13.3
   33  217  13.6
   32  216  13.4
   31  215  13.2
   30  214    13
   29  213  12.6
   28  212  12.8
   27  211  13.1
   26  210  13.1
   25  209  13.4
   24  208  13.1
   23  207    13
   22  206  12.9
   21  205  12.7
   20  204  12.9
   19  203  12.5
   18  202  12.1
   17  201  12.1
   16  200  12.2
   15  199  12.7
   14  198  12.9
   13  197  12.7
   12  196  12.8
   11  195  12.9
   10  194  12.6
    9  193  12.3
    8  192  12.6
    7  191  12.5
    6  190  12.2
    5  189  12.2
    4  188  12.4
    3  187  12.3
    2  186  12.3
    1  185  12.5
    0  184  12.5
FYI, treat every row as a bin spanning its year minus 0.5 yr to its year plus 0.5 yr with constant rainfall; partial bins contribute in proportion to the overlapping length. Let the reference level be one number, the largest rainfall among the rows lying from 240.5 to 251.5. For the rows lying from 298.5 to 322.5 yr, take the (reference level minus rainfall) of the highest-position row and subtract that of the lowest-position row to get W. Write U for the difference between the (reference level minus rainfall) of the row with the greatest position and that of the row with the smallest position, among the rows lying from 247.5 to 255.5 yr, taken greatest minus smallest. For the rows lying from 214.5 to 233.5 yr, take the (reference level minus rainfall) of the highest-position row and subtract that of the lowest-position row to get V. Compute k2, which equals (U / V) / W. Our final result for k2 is -0.1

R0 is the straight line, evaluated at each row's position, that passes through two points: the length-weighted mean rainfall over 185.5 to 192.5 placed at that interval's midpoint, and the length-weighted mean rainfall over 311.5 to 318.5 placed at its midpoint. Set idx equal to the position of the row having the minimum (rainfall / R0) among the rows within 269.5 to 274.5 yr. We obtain 270 yr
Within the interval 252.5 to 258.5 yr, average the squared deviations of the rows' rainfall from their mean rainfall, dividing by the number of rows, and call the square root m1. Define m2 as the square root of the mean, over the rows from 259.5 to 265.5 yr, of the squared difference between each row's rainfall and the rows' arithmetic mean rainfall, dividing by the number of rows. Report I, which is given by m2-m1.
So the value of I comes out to 0.14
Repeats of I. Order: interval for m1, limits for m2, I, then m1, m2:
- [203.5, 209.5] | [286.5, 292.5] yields 0.13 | 0.22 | 0.35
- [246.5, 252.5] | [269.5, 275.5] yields 0.00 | 0.24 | 0.24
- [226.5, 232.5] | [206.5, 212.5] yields 0.03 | 0.15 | 0.18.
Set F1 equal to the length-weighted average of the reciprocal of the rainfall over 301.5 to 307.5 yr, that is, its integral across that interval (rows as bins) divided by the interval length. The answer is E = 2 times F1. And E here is 0.20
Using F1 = 0.098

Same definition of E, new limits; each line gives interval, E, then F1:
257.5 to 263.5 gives 0.14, 0.072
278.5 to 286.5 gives 0.18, 0.090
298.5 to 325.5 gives 0.18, 0.091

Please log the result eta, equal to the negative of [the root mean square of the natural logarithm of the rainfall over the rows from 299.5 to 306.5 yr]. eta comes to -2.3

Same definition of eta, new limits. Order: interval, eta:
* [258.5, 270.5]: -2.6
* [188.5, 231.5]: -2.6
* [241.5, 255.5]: -2.7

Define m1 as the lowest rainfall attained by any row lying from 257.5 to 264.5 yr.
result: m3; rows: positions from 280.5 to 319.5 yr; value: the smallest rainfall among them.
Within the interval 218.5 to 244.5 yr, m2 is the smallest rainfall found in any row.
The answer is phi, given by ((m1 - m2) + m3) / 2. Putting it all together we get 4.3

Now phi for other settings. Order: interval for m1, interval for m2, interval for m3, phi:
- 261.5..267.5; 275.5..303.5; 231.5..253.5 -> 9.1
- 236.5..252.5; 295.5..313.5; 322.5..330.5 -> 8.3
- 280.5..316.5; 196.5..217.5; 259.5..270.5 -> 4.7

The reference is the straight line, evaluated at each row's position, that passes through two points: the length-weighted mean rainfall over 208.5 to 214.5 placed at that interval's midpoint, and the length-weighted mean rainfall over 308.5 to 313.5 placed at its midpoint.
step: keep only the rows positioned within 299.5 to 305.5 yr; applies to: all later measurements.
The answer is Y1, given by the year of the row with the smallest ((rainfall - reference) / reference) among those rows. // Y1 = 301 yr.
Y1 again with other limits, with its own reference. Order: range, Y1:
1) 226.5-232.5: 229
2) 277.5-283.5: 282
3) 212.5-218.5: 213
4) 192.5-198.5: 193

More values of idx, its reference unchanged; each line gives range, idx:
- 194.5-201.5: 201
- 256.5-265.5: 264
